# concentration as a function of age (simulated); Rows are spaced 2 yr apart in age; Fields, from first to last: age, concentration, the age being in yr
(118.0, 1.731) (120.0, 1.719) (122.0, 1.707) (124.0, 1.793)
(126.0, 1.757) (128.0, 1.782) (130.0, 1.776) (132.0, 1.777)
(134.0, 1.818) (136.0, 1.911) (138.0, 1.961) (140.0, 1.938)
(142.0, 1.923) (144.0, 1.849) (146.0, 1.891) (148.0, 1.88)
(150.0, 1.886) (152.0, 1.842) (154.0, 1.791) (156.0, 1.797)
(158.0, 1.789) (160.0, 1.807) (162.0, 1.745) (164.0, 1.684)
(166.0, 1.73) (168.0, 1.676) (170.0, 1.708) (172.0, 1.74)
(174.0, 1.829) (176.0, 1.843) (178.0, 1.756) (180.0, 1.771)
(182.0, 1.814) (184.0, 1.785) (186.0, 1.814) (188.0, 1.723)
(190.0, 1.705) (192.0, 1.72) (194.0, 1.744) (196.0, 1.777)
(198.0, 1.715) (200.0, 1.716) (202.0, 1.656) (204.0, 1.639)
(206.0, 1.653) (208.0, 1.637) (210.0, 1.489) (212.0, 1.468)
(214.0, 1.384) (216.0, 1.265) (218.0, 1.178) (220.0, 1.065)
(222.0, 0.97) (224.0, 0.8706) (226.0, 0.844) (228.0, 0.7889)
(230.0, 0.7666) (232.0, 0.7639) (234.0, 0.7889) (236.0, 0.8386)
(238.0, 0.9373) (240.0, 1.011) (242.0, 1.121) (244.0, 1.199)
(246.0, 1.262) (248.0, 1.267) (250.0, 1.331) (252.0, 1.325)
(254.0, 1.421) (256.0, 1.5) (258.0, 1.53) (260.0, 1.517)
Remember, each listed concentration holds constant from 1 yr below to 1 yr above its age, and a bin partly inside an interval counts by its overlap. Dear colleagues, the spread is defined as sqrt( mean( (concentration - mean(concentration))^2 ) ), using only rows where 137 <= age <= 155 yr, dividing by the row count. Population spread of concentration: 0.050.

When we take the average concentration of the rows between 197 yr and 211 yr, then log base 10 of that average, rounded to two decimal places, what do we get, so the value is 0.22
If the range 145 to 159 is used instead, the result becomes 0.26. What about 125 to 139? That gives 0.26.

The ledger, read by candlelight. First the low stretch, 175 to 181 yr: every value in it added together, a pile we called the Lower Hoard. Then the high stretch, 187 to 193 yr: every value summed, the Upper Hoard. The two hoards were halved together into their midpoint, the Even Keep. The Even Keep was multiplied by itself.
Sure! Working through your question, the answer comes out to 28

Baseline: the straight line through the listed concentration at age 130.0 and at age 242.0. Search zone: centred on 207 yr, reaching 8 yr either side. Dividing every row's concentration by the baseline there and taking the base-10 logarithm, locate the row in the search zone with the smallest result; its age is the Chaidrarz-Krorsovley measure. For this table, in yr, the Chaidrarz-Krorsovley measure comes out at 214.0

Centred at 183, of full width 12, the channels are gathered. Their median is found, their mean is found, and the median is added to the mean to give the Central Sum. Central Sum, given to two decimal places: 3.56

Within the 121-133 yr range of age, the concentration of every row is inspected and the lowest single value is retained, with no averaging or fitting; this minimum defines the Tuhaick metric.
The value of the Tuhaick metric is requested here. 1.707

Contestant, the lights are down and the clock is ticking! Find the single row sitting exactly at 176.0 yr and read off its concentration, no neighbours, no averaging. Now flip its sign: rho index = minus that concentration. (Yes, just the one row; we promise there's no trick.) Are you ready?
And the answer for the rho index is -1.84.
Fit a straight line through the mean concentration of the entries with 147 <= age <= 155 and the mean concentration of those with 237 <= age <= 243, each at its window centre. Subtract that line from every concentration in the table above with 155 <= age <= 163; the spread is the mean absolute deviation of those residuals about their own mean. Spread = 0.016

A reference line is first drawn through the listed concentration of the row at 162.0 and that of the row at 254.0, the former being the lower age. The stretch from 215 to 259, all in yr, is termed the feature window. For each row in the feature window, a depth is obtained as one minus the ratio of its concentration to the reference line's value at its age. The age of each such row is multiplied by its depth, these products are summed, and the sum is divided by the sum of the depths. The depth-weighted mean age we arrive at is 230.6 yr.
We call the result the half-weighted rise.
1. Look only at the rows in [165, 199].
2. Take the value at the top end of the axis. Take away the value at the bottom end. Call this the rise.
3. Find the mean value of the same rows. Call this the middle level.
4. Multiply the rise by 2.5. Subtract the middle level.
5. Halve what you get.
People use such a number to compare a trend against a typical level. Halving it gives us -0.90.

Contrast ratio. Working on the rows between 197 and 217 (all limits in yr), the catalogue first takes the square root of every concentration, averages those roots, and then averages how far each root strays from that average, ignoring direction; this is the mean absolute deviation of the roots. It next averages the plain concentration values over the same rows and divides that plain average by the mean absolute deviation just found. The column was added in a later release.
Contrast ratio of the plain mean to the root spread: 30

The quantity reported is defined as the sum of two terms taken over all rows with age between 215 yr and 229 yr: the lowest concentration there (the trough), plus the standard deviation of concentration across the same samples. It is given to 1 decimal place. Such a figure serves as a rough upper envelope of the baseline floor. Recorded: 1.0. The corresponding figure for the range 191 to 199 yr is 1.7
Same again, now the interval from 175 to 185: 1.8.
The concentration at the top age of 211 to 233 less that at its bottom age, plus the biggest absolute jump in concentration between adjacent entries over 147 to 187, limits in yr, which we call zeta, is -0.62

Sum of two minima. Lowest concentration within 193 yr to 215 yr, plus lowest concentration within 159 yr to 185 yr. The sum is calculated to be 3.06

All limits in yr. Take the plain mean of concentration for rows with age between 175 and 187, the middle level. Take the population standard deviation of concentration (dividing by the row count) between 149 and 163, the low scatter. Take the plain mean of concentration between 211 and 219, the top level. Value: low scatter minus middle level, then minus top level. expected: -3.08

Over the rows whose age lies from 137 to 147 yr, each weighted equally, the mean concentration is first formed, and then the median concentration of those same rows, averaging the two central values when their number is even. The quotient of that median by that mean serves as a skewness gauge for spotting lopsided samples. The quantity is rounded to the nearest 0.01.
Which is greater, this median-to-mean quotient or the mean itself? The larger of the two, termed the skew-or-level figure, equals 1.91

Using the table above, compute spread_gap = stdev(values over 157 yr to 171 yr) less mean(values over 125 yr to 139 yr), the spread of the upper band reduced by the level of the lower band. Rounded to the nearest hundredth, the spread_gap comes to -1.78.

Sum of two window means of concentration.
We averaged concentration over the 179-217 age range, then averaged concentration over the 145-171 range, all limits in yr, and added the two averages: 3.4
